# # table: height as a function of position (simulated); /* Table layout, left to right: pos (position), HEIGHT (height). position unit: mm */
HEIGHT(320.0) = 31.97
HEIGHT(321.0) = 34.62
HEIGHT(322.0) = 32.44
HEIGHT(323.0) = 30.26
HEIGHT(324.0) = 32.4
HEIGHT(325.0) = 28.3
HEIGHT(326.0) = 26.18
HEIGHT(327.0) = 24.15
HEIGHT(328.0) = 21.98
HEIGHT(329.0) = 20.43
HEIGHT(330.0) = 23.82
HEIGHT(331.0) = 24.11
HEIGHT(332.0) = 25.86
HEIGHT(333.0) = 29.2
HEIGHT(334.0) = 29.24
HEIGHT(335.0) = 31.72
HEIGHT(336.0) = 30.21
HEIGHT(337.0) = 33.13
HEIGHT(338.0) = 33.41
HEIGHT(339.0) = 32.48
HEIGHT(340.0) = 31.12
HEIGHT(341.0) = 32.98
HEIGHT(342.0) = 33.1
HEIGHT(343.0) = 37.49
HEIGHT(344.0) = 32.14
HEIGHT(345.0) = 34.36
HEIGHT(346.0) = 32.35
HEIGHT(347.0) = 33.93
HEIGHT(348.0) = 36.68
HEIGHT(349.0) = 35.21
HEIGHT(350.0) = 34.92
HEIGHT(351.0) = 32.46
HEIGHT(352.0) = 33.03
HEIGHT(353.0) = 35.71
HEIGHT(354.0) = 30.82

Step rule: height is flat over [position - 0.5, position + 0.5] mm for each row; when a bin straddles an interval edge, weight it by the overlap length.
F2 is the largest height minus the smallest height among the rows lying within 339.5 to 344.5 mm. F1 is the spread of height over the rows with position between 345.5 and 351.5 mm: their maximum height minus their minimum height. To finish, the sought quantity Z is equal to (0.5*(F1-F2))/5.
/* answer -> -0.2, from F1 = 4.33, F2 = 6.4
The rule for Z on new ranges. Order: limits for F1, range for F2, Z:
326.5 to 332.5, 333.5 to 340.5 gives 0.1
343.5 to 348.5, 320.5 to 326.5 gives -0.4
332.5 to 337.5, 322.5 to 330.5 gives -0.8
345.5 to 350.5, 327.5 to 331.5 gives 0.1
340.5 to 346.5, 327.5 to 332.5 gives 0.0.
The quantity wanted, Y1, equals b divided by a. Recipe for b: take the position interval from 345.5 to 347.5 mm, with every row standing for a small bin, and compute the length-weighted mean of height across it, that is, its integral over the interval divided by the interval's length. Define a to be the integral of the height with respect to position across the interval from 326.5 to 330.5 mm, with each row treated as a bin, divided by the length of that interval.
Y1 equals 1.5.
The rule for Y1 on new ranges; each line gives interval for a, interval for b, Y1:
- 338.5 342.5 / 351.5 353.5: 1.1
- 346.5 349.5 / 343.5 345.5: 0.9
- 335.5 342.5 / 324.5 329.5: 0.7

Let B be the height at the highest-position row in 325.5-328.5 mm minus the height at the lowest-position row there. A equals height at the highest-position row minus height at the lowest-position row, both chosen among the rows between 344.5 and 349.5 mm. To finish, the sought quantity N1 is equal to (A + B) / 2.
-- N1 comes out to -2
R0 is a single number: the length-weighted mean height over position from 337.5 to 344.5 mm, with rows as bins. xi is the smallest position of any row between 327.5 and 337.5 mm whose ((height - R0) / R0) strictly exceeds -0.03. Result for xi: 337.0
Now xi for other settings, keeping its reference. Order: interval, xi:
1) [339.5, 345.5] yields 341.0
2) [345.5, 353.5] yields 346.0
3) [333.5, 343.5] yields 337.0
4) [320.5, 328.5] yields 321.0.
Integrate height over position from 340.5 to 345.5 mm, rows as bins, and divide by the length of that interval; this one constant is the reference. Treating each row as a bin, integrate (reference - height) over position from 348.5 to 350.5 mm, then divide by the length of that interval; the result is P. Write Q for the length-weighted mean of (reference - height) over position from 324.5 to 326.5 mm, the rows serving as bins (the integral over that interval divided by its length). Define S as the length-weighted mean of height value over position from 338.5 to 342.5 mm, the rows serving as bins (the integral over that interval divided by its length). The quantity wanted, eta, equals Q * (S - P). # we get 227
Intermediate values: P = -1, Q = 7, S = 32.4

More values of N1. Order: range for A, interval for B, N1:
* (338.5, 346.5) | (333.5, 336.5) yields 0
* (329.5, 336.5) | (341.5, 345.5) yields 4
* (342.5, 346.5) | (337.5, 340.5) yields -4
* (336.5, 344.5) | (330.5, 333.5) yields 2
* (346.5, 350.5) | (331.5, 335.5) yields 3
